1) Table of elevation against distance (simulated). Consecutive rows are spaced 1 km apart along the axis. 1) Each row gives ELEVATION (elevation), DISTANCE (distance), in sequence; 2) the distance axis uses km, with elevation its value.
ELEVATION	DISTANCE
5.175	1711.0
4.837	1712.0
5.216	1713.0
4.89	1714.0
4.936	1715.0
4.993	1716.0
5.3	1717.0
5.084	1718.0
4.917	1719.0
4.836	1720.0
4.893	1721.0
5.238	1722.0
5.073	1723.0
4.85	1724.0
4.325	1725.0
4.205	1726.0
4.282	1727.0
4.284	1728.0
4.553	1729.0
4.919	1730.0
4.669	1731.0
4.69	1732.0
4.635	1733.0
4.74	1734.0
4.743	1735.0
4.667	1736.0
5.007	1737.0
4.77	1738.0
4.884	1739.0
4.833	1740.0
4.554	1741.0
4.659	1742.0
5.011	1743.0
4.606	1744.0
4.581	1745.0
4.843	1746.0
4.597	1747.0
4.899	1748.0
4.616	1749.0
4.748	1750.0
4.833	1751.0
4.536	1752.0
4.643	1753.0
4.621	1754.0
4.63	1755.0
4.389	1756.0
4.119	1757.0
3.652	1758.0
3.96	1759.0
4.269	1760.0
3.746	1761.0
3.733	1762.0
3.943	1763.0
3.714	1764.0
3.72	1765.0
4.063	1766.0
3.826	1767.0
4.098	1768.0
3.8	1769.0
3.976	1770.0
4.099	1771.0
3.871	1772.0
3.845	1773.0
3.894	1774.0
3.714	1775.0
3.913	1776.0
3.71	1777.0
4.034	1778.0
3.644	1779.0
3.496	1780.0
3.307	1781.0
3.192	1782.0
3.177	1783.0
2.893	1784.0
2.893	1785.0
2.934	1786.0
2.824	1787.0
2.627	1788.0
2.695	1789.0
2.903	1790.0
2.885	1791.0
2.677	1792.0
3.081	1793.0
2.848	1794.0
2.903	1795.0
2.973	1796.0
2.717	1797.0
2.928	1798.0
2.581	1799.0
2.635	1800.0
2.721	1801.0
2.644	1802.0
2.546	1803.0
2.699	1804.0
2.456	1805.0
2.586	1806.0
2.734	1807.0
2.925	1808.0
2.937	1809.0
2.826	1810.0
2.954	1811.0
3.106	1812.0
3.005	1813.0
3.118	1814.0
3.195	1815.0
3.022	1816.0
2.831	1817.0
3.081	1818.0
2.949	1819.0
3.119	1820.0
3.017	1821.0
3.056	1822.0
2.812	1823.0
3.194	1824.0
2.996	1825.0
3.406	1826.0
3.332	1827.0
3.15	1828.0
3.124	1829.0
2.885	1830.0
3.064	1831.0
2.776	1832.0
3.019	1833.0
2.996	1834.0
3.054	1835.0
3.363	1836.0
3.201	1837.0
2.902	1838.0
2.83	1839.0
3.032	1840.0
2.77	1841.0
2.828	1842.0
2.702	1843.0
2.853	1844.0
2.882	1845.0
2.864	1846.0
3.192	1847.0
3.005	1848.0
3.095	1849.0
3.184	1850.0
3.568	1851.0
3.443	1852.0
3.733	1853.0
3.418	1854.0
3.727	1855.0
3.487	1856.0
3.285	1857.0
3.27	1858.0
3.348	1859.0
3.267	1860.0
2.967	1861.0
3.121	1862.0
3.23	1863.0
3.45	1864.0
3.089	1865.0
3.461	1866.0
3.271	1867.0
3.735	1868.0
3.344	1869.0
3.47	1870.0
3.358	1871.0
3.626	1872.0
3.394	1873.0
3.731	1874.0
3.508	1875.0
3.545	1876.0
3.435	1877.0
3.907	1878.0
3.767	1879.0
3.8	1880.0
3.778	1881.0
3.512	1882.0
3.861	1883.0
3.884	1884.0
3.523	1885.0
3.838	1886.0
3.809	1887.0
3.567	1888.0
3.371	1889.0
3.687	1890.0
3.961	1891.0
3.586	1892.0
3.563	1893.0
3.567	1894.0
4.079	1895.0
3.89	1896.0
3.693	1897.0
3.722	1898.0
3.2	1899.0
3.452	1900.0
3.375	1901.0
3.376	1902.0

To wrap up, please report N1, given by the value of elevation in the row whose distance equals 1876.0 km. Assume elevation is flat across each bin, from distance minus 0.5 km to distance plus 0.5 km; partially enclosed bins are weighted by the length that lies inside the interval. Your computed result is 3.545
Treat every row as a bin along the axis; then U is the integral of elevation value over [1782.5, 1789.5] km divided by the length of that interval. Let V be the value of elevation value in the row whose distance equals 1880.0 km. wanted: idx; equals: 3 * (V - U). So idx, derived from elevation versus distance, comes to 3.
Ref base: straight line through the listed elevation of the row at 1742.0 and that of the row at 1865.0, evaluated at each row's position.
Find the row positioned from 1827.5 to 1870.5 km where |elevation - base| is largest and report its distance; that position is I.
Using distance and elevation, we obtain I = 1832.0 km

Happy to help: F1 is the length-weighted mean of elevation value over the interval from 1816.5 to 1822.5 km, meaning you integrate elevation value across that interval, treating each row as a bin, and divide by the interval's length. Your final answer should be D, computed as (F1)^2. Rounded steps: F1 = 3.0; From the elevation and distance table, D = 9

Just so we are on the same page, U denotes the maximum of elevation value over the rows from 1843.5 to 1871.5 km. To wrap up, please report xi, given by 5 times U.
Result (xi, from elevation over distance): 18.7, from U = 3.735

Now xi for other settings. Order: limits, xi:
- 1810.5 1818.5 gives 16.0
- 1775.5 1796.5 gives 20.2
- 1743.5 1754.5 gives 24.5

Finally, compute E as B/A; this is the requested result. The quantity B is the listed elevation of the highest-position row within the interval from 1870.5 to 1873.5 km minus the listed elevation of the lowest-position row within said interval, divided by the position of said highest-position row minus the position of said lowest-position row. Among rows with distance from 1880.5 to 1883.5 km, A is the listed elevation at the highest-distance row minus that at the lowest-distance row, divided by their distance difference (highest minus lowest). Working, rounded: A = 0.04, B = 0.02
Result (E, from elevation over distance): 0.4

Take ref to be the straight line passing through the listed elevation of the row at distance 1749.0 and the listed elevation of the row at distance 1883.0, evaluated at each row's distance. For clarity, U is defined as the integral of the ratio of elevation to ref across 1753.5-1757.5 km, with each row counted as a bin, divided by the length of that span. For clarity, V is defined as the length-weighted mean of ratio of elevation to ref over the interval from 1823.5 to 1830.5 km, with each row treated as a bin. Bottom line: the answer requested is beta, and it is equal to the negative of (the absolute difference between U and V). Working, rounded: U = 0.97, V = 0.76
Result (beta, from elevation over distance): -0.21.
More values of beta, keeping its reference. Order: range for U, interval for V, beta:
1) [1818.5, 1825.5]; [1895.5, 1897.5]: -0.28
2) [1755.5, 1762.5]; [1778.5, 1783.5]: -0.11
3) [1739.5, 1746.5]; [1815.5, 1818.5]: -0.31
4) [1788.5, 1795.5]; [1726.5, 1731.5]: -0.31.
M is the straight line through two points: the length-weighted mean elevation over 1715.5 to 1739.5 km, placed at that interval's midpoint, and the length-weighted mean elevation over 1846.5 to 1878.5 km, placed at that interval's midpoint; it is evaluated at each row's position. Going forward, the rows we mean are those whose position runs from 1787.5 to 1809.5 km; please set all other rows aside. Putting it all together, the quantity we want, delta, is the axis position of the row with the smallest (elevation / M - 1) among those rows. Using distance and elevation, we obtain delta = 1805.0 km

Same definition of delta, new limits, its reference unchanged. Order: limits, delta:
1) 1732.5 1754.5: 1741.0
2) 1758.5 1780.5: 1780.0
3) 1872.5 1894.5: 1873.0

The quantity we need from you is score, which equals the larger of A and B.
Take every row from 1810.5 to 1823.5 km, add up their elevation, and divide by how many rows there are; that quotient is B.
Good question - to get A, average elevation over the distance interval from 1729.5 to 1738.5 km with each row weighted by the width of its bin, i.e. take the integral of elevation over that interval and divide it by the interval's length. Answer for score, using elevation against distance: 4.8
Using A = 4.76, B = 3.0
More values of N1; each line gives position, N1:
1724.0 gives 4.85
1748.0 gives 4.899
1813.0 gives 3.005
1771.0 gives 4.099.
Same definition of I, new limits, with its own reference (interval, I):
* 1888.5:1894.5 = 1891.0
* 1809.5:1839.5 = 1810.0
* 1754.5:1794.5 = 1788.0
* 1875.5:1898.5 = 1895.0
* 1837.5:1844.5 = 1843.0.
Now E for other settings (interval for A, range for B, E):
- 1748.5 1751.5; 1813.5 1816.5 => -0.4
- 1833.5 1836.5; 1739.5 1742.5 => -0.5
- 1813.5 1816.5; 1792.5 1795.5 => 1.9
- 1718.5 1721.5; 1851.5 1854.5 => 1.0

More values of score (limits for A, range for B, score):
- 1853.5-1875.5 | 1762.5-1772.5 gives 3.9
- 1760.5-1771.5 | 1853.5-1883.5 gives 3.9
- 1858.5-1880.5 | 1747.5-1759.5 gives 4.5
